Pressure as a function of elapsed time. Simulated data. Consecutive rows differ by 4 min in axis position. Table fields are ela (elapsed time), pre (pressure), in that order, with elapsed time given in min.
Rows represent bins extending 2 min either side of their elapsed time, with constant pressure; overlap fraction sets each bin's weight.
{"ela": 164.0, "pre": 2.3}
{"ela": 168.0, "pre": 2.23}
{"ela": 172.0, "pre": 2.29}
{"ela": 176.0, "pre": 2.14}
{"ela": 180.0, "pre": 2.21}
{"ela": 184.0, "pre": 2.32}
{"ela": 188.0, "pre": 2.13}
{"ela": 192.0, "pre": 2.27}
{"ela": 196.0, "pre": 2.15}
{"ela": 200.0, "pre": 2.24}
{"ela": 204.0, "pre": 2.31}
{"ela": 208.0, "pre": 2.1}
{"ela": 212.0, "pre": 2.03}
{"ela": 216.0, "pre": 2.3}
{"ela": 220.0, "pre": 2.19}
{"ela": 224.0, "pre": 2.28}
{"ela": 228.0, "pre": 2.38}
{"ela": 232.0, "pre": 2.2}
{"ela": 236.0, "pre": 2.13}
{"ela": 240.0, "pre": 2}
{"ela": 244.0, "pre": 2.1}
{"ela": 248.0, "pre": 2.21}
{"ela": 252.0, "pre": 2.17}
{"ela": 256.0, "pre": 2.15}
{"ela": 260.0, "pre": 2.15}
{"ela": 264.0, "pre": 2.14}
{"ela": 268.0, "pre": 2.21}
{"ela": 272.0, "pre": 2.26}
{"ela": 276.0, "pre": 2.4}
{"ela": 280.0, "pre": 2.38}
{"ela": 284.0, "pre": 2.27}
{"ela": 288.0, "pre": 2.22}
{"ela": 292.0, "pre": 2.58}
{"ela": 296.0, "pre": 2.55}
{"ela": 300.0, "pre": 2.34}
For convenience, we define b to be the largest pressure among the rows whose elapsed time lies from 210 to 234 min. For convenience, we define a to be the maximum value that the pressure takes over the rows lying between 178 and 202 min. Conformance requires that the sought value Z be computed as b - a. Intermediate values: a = 2.32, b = 2.38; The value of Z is 0.1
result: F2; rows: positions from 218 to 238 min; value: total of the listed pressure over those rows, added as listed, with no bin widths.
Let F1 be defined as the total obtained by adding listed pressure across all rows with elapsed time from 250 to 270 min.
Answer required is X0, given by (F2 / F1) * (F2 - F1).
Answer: 0.4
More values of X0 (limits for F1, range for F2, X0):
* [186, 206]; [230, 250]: -0.4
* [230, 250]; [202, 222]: 0.3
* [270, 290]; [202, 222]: -0.6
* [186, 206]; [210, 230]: 0.1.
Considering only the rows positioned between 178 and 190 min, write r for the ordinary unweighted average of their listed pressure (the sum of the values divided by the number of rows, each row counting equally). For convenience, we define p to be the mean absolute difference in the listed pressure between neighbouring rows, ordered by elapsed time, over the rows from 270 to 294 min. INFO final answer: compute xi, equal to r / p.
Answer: 16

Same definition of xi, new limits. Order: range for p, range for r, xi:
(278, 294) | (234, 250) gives 12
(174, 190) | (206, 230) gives 18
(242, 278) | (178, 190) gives 40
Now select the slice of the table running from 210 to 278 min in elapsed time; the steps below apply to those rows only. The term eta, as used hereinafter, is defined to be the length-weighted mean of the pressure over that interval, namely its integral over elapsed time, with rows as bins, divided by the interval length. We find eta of 2.19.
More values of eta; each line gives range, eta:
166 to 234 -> 2.22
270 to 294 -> 2.35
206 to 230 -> 2.21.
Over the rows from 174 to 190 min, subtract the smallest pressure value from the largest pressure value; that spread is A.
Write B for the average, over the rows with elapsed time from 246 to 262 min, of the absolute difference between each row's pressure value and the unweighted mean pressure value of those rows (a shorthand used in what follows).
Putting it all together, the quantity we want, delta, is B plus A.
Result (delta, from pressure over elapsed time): 0.210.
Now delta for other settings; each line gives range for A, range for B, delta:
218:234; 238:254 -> 0.260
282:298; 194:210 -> 0.435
